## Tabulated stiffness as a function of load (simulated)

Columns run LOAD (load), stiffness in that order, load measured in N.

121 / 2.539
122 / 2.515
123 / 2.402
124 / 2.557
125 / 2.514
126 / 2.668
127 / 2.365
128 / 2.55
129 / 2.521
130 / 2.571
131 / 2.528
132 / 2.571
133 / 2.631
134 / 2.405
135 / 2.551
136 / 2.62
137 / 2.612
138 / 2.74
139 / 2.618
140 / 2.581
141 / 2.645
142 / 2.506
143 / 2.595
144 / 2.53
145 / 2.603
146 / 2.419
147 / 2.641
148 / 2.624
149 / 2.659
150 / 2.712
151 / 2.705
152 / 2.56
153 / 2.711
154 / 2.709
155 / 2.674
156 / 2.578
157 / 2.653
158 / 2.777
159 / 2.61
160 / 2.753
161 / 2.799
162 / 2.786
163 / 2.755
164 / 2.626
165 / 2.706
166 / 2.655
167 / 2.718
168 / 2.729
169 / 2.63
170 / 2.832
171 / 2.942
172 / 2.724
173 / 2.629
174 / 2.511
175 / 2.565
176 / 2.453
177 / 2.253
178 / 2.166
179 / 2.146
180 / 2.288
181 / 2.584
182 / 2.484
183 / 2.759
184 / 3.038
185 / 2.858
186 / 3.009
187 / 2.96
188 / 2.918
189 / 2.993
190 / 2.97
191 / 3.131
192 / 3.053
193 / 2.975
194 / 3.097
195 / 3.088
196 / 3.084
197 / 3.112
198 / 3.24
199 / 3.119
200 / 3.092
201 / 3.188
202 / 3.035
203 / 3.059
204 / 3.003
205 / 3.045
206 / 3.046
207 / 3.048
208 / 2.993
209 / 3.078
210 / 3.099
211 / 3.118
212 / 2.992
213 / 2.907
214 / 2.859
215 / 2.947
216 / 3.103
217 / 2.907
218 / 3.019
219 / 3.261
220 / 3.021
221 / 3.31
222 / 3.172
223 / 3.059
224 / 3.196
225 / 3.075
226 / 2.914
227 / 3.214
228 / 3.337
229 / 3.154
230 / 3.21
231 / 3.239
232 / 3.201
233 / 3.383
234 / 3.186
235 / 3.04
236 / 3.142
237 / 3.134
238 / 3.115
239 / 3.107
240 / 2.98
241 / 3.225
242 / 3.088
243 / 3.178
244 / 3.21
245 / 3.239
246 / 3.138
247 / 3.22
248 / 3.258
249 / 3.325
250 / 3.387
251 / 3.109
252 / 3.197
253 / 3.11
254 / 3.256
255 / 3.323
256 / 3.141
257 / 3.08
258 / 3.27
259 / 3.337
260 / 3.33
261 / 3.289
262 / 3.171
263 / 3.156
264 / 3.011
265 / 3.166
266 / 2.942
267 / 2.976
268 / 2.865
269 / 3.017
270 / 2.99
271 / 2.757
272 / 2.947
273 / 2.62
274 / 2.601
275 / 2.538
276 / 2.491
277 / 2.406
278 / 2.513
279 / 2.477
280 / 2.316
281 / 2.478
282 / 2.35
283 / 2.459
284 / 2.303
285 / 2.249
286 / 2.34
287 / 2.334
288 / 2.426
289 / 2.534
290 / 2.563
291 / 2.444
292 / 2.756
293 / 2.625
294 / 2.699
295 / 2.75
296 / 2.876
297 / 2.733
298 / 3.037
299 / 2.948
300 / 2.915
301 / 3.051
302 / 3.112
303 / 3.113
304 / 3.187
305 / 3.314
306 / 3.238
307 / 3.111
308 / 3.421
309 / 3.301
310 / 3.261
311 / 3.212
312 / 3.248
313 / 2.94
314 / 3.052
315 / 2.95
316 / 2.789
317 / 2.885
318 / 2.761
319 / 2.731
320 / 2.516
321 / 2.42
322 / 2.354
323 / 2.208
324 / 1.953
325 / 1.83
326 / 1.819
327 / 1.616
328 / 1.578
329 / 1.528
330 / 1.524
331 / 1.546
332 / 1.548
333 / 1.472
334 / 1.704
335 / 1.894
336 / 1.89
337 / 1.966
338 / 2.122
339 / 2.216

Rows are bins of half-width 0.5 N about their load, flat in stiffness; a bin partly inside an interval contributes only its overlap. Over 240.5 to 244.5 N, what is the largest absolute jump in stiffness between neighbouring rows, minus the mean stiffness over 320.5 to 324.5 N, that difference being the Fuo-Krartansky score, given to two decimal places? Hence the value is -2.10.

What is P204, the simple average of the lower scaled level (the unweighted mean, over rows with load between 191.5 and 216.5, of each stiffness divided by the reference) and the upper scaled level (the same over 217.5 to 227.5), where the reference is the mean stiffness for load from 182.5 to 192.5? 1.04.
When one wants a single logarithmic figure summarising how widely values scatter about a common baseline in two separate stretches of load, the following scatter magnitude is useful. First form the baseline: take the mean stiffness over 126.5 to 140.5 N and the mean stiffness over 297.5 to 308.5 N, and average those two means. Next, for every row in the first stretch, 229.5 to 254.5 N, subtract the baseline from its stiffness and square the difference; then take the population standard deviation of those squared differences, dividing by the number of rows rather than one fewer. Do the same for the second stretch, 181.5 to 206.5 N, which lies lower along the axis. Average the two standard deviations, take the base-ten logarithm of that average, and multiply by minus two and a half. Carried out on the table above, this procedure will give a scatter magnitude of 3.19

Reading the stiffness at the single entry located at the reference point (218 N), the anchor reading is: 3.019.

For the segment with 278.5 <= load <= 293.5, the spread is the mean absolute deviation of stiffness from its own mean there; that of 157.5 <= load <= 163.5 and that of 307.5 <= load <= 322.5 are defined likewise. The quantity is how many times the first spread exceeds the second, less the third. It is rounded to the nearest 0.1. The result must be 2.0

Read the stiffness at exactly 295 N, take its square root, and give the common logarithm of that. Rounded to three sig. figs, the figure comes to 0.220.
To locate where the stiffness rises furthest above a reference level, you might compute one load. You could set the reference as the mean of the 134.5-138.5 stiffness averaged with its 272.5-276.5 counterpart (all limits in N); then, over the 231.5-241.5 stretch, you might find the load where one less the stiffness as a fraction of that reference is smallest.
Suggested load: 233 N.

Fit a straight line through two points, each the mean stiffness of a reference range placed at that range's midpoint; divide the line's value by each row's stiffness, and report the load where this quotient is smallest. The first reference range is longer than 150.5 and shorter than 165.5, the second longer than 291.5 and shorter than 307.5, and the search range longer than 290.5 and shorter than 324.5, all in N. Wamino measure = 308 N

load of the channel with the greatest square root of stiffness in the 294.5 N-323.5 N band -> 308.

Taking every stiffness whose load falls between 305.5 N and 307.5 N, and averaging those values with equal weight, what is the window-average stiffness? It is 3.2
